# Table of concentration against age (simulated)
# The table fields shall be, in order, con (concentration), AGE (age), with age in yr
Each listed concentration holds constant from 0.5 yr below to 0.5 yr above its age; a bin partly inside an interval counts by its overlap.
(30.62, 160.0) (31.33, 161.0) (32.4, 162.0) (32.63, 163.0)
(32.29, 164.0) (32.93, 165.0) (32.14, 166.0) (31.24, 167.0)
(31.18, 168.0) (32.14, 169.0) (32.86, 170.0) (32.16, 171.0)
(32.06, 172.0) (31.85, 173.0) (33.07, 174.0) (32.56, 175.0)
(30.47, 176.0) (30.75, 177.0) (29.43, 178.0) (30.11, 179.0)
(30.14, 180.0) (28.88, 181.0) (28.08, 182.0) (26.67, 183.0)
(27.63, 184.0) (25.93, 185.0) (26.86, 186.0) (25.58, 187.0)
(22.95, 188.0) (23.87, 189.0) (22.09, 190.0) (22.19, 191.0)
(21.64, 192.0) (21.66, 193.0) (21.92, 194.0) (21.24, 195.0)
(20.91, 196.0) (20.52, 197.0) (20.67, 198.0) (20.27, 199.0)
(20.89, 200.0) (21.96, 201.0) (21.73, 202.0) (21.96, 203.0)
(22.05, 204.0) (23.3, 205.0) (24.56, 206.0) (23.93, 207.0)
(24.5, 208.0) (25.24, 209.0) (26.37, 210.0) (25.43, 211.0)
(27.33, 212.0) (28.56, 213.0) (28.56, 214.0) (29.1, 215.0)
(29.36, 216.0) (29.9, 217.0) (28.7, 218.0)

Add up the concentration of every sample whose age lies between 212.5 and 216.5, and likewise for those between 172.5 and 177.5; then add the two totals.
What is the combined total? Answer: 274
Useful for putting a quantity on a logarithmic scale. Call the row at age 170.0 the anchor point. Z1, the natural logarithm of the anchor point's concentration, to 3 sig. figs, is 3.49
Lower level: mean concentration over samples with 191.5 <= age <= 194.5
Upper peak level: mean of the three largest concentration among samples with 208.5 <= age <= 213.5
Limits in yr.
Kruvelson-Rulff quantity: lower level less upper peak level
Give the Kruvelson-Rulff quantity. -6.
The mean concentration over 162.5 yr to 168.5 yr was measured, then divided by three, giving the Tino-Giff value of 10.7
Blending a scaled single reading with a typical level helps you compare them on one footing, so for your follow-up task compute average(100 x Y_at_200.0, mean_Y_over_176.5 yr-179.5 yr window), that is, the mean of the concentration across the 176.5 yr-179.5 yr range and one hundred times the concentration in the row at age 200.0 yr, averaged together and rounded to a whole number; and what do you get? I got 1060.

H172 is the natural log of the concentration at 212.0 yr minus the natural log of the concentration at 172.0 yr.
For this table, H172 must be -0.16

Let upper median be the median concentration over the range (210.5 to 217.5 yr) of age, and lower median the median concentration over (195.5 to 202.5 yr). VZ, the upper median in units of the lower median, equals 1.37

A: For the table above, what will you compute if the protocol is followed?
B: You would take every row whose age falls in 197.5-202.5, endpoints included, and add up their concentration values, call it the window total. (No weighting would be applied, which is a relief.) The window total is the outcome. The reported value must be 106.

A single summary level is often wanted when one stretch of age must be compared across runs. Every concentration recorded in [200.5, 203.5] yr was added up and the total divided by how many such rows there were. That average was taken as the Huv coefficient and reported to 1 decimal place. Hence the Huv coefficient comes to 21.9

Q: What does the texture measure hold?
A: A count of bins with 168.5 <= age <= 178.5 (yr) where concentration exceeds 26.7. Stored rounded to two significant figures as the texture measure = 10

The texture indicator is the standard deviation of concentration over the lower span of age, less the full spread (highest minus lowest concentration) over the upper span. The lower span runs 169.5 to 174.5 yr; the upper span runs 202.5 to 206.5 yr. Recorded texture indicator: -2.1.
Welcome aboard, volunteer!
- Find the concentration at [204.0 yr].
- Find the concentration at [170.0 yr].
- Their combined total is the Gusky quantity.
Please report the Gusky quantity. 54.9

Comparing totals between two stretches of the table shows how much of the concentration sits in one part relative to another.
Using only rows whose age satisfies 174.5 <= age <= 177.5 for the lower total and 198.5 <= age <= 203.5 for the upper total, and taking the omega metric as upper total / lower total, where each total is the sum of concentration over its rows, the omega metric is 1.1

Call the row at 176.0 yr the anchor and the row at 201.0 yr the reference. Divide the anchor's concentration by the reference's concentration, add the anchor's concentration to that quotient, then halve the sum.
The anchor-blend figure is 15.9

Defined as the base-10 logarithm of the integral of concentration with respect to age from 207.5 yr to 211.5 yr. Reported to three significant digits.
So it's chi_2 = 2.01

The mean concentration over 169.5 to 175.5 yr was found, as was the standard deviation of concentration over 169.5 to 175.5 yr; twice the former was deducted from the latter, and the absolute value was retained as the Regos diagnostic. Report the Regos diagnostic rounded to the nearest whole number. 64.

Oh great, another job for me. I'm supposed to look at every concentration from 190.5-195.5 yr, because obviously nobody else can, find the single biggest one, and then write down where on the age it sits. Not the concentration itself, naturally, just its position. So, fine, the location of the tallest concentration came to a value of 191.0 yr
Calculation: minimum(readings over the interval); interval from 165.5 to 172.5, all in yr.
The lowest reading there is 31.18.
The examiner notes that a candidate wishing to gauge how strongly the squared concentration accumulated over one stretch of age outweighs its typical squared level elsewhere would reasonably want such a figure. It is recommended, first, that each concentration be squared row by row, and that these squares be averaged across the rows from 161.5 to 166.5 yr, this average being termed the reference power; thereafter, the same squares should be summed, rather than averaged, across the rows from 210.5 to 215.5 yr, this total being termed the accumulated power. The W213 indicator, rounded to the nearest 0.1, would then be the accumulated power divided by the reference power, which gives 3.7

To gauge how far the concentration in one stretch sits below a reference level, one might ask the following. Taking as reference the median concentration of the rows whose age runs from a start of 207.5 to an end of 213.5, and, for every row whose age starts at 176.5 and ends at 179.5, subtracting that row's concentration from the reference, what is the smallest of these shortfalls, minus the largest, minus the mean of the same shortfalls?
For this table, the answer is 2.9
